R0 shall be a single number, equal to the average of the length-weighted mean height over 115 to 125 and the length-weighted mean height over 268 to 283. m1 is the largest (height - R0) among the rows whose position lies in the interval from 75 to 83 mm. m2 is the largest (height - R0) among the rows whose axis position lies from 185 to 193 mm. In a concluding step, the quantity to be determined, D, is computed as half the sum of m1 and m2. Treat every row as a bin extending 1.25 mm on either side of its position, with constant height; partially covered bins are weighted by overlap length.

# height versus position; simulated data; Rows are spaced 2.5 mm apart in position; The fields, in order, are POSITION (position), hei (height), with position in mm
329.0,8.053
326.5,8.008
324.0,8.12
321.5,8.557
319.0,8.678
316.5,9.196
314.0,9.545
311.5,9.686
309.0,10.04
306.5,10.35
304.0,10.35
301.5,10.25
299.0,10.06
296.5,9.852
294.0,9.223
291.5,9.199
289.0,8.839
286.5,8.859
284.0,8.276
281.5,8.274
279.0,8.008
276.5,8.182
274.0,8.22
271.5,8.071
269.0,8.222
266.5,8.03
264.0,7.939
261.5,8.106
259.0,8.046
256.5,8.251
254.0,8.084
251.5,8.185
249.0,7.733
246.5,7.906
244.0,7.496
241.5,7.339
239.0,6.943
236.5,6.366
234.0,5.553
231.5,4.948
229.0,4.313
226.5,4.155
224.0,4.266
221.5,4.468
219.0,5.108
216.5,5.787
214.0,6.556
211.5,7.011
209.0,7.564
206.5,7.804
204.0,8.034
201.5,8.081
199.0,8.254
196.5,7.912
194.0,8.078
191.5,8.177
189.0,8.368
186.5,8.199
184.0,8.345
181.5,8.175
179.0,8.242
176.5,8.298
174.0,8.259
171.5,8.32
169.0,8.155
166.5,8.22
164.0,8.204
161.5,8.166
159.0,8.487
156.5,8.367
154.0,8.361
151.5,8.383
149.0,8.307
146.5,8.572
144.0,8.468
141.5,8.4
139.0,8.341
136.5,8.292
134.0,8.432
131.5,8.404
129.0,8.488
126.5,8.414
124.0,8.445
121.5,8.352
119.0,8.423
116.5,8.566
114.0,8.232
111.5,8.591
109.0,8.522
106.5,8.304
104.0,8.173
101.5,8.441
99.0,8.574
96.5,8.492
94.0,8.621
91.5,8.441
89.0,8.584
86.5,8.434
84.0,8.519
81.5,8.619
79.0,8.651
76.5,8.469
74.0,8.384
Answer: 0.2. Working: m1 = 0.35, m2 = 0.07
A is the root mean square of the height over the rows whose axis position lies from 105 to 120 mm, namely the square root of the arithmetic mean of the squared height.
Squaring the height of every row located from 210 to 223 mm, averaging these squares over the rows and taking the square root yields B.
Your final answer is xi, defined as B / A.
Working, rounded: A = 8.4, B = 5.9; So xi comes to 0.7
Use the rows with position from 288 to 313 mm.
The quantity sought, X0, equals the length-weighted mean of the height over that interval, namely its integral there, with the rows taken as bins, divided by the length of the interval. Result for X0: 9.79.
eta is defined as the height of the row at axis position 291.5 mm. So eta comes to 9.199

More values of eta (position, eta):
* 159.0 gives 8.487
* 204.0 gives 8.034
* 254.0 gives 8.084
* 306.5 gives 10.35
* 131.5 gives 8.404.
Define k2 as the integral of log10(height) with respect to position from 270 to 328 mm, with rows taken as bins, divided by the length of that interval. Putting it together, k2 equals 0.954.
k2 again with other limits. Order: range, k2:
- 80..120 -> 0.928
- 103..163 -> 0.924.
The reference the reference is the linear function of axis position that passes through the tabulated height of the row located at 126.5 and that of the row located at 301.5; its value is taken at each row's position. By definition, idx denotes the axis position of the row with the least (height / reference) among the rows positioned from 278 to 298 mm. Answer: 279.0 mm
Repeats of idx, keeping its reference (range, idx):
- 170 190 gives 186.5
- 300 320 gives 319.0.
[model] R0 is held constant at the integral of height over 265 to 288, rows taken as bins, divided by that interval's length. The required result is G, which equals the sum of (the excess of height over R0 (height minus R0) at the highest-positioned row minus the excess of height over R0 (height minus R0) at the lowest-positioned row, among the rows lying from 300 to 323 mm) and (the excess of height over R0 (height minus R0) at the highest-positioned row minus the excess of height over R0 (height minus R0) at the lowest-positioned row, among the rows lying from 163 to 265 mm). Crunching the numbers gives -2.0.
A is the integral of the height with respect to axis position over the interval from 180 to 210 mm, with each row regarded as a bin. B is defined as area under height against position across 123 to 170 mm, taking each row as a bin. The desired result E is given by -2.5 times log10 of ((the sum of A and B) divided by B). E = -0.5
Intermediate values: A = 243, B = 393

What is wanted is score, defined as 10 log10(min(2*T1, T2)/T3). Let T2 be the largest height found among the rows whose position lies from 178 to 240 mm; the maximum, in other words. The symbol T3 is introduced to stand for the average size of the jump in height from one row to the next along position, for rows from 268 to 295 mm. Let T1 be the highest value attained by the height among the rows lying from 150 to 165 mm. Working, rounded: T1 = 8.487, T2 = 8.368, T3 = 0.18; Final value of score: 16.8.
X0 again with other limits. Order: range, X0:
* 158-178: 8.26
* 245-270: 8.04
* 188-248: 6.68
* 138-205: 8.27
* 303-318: 9.83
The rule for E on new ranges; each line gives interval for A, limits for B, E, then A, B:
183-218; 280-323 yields -0.6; 270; 402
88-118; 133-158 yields -0.9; 254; 210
